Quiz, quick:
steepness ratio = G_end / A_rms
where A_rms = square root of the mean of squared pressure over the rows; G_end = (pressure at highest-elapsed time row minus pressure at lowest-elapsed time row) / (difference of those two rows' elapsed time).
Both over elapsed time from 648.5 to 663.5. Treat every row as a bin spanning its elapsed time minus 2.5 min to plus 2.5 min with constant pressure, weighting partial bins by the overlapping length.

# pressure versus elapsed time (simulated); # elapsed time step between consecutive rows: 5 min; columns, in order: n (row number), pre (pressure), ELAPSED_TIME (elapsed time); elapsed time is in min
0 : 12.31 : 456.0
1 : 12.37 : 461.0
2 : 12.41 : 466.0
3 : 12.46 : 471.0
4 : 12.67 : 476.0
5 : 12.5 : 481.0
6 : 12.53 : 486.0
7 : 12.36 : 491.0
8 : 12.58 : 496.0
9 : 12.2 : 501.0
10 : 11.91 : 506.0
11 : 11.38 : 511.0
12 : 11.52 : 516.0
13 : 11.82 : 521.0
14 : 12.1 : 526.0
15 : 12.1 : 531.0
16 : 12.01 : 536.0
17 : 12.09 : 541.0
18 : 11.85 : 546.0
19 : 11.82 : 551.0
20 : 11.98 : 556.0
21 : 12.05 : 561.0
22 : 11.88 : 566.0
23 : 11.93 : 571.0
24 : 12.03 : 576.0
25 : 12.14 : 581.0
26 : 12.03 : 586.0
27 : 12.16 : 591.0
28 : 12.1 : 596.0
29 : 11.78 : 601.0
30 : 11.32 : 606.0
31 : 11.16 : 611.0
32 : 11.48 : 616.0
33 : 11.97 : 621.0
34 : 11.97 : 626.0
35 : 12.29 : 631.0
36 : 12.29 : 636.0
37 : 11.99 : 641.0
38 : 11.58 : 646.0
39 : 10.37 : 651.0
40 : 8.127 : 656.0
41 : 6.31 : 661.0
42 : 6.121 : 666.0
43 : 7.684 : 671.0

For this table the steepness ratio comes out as -0.0481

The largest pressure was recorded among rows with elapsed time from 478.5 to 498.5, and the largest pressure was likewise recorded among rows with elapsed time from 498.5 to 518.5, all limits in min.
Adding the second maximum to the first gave 24.8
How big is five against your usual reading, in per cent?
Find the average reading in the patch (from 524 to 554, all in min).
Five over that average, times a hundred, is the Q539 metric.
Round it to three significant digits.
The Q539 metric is 41.7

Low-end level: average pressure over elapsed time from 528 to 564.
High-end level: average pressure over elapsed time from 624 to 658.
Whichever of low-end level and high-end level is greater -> 12.0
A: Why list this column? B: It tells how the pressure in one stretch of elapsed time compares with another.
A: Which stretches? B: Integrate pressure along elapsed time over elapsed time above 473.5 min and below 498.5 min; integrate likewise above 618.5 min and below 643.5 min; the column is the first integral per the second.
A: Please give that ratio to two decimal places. 1.04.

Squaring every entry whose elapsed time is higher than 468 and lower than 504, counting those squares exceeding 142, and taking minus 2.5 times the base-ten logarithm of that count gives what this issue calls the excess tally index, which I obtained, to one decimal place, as -2.1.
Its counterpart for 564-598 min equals -1.9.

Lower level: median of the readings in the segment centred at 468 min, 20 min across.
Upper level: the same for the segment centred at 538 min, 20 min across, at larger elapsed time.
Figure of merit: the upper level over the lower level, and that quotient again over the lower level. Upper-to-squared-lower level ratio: 0.078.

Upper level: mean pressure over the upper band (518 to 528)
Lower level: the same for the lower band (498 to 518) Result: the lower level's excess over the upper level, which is -0.2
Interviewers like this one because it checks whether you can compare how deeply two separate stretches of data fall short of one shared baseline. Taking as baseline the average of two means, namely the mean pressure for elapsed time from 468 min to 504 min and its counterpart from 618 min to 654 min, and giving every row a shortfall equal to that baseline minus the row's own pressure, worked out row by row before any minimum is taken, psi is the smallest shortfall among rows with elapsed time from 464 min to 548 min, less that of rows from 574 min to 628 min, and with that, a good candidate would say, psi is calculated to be -0.51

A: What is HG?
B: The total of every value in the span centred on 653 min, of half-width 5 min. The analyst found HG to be 18.5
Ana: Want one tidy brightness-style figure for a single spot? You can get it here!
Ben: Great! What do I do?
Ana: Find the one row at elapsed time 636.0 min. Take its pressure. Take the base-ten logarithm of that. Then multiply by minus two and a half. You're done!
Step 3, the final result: -2.72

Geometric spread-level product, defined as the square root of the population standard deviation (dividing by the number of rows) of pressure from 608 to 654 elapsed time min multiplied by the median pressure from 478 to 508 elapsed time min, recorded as 2.69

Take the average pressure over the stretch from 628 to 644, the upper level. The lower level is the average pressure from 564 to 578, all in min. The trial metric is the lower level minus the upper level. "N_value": -0.2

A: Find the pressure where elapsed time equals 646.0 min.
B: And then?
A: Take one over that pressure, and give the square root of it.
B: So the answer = 0.294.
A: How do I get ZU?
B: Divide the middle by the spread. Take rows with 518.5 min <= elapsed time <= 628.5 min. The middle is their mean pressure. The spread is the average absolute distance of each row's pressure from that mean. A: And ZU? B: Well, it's 63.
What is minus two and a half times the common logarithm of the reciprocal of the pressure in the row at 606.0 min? 2.63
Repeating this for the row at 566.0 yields 2.69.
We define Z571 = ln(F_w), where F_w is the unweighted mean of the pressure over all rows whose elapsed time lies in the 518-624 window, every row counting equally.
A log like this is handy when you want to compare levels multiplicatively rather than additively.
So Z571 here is 2.48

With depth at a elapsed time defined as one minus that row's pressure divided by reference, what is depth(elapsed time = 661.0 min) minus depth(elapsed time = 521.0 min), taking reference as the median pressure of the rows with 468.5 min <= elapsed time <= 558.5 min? 0.46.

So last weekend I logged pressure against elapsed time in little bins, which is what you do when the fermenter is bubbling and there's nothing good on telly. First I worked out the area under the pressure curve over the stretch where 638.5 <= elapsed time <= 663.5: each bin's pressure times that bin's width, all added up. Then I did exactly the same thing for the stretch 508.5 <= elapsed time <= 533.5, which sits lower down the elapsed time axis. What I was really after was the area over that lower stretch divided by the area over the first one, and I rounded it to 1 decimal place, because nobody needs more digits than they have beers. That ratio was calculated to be 1.2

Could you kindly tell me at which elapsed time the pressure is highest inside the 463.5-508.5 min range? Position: 476.0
